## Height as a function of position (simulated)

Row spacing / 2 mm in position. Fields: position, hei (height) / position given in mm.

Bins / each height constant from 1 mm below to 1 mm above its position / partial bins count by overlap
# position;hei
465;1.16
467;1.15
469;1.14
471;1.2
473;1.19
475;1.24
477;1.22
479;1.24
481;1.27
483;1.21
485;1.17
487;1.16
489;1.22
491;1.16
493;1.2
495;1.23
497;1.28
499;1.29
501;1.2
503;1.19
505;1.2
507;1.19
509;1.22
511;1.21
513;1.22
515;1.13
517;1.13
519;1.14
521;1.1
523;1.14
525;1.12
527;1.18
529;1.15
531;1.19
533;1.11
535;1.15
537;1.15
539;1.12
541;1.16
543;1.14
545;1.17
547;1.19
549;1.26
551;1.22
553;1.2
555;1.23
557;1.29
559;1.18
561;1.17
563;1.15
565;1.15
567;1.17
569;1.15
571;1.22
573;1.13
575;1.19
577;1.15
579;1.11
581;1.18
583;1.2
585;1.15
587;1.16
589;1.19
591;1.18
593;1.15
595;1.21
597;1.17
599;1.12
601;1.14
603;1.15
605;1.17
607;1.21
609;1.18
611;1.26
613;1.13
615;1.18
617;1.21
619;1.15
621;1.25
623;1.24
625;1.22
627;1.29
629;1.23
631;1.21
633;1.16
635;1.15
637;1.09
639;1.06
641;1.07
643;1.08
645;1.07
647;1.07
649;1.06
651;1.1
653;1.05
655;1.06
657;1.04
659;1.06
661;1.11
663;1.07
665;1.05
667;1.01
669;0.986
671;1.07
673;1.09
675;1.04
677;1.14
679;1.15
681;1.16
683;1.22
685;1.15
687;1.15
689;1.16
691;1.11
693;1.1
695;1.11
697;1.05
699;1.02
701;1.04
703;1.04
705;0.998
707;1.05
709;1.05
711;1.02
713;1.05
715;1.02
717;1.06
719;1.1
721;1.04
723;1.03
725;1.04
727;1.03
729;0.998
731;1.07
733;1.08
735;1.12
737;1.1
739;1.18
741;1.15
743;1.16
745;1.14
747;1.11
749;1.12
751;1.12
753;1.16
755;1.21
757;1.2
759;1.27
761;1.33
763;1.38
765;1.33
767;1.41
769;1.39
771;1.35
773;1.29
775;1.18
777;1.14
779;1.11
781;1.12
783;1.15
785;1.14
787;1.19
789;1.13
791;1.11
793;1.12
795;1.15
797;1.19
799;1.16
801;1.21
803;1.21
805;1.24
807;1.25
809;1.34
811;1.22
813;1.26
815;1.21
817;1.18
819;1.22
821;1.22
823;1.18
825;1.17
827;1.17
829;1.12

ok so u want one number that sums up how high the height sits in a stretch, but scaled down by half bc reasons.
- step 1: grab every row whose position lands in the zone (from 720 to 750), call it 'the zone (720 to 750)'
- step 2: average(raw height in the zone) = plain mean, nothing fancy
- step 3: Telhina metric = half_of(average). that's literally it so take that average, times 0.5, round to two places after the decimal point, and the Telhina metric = 0.55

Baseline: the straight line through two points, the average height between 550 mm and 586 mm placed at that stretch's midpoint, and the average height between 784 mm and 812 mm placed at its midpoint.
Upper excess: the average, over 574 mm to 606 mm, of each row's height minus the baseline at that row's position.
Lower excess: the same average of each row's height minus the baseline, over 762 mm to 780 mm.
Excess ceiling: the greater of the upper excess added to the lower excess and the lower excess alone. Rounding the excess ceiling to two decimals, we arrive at 0.10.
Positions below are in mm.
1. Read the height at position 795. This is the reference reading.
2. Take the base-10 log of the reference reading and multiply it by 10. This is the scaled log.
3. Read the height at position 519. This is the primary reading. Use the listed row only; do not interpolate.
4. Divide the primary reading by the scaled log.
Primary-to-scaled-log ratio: 1.9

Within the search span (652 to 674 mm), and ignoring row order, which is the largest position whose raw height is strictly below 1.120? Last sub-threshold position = 673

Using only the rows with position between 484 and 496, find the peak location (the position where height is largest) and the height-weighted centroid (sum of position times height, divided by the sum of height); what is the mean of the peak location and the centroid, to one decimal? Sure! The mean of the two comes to 492.5 mm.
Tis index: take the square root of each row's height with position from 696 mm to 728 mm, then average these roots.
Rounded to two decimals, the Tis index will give 1.02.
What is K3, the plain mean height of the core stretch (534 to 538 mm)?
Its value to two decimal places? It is 1.15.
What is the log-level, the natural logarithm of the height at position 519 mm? 0.131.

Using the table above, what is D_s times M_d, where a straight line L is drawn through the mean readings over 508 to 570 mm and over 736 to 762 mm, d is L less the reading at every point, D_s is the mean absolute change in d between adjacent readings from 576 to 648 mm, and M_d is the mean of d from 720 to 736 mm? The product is 0.0047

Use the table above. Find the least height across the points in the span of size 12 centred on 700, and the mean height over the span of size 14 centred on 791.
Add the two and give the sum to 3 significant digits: 2.15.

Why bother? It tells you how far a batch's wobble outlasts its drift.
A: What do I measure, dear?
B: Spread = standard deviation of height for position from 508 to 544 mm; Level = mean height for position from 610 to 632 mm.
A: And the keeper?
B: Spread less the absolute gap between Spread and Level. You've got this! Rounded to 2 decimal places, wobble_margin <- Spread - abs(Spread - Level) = -1.14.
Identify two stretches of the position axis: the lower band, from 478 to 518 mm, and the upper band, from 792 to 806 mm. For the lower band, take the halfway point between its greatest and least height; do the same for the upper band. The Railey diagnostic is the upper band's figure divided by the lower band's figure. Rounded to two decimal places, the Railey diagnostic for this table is 0.98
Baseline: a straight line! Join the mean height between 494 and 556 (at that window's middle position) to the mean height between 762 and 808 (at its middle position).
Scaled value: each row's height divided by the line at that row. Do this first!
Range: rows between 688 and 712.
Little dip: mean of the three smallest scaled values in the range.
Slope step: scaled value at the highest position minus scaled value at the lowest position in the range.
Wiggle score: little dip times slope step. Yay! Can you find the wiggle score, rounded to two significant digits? -0.10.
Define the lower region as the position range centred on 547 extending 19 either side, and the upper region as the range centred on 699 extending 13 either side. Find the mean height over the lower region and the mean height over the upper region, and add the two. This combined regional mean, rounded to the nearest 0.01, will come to 2.25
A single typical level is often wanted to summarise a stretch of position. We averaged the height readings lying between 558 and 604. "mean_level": 1.16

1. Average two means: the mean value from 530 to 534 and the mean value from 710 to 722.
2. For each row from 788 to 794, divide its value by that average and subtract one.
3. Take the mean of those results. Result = 0.02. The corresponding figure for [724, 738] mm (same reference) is -0.03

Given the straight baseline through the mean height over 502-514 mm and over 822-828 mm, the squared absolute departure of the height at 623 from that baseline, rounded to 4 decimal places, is 0.0022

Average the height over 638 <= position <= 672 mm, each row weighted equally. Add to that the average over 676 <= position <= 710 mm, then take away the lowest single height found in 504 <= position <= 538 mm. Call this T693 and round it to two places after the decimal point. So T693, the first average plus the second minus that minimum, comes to 1.06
